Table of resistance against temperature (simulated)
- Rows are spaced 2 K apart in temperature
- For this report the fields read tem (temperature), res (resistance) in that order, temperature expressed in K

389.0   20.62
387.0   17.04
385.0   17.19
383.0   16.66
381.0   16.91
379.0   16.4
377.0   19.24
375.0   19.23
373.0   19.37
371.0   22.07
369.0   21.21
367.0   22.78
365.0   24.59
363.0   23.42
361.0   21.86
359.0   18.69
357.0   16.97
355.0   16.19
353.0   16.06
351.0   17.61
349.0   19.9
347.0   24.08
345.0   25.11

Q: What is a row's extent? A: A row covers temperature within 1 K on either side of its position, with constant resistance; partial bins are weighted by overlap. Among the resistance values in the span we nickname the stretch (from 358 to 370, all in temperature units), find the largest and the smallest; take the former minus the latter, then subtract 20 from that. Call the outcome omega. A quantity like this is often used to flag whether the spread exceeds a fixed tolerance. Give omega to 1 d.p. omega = -14.1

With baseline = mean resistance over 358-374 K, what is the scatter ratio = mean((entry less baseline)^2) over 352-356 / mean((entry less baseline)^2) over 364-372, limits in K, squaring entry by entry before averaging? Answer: 13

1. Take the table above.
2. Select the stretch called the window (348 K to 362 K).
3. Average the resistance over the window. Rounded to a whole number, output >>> 18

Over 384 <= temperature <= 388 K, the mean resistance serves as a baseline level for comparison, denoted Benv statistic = 17.1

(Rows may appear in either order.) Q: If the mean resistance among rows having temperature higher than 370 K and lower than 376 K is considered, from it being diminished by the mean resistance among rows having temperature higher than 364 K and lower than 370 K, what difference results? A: -2.6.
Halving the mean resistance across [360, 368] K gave 11.6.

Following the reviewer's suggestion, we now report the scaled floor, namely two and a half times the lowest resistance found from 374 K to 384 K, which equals 41.0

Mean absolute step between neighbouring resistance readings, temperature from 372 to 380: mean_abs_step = 1.0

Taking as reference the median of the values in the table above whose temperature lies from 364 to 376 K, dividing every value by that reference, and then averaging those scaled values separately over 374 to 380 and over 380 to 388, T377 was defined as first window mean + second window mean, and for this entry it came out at 1.63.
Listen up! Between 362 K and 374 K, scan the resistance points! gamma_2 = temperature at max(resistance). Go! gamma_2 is 365.0 K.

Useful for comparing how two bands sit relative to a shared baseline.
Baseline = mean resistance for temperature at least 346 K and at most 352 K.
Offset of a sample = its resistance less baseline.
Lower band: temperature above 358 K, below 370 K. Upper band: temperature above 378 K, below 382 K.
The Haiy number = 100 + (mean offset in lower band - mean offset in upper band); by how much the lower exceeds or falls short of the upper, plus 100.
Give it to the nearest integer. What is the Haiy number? 105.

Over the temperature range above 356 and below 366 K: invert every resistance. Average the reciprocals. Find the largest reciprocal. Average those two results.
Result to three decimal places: 0.054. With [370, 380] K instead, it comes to 0.057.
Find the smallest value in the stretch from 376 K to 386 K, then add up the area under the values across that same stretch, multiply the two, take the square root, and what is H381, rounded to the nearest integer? 53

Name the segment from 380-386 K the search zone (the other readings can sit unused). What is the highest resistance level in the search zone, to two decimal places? 17.19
